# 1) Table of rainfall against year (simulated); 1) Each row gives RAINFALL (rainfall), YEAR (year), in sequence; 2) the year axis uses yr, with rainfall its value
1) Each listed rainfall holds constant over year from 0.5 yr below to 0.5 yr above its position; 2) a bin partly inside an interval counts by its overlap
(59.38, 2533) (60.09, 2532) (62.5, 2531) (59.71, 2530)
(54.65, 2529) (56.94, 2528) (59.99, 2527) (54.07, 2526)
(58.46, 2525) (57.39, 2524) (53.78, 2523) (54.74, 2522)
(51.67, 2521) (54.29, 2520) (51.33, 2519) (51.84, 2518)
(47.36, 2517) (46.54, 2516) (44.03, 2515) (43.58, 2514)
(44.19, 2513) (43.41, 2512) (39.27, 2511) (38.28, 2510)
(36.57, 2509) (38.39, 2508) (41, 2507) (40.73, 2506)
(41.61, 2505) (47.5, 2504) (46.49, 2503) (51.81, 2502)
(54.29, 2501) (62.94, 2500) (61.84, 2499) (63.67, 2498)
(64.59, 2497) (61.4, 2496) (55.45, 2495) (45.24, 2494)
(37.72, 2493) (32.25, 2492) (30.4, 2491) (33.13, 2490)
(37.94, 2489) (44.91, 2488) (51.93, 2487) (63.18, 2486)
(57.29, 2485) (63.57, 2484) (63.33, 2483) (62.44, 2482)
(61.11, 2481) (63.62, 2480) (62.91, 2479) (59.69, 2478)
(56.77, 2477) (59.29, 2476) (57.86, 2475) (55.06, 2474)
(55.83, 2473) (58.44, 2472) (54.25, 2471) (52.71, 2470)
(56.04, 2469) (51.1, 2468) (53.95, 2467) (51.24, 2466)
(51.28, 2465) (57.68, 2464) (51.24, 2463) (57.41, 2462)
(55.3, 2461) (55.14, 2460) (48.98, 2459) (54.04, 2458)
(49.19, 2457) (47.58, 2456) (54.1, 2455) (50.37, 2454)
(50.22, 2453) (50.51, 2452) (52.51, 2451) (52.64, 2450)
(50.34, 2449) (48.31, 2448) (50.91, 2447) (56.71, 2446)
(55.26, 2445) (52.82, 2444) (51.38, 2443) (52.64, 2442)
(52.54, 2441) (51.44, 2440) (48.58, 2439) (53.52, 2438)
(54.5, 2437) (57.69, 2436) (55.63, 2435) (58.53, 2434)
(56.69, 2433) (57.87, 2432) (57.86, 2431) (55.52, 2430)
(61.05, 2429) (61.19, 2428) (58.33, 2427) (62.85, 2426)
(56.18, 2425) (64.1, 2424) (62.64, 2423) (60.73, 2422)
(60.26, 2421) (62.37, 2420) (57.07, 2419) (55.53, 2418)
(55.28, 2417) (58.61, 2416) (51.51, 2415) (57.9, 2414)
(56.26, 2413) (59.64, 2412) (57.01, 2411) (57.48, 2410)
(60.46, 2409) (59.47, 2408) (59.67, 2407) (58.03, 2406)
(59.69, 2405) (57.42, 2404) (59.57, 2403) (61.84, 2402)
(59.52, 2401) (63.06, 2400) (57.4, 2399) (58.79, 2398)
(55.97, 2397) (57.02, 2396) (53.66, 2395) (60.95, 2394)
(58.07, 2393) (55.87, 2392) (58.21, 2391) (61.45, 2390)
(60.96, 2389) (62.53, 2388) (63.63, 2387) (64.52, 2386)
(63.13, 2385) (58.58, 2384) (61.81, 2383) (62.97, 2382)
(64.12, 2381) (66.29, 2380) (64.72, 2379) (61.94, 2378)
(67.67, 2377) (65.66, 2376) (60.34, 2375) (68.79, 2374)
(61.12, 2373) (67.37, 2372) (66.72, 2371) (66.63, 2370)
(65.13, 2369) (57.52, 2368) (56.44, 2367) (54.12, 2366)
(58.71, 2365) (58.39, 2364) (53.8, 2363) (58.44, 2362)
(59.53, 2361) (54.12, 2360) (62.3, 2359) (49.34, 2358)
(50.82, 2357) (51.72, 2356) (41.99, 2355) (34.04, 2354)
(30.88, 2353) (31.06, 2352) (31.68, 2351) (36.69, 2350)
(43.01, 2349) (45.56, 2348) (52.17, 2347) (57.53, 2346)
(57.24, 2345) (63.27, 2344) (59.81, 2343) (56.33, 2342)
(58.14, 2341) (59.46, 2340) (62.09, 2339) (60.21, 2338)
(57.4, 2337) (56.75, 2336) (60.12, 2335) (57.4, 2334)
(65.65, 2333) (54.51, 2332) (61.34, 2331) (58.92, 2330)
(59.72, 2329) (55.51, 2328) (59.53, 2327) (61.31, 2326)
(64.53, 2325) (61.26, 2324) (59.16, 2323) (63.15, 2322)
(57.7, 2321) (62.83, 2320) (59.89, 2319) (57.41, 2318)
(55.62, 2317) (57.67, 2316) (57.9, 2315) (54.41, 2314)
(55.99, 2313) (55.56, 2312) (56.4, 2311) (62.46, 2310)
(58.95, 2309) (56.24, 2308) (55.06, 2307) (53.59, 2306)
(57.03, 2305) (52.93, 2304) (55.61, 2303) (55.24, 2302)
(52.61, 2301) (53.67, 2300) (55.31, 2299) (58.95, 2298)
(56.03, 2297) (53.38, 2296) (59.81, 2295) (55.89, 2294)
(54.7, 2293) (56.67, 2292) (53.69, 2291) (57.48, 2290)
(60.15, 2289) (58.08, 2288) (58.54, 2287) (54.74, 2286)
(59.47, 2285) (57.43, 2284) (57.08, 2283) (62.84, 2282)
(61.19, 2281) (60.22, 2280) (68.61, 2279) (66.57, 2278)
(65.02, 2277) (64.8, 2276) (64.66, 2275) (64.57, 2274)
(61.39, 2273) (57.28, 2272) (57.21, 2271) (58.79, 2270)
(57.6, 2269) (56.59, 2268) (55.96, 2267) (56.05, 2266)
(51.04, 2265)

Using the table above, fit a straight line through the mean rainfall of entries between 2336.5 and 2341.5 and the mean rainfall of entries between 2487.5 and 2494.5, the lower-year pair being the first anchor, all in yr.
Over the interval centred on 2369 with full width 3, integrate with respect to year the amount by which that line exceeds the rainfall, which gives -24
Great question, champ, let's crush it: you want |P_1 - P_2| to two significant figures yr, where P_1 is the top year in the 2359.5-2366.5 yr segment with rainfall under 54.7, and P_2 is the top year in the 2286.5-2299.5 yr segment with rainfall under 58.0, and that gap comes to 67 yr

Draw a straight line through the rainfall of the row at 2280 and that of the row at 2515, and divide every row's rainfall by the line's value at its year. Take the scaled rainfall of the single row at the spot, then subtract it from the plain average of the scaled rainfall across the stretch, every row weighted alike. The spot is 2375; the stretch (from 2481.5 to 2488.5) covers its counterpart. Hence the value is 0.14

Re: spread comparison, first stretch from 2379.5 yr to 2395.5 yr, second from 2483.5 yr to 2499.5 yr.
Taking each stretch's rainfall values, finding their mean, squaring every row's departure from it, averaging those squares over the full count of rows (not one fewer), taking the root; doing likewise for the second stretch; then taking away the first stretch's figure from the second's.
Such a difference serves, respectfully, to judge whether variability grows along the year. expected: 9.1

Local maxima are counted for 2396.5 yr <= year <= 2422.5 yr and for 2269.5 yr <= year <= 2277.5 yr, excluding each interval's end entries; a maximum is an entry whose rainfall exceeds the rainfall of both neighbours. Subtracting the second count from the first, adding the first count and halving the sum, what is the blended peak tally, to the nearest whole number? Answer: 10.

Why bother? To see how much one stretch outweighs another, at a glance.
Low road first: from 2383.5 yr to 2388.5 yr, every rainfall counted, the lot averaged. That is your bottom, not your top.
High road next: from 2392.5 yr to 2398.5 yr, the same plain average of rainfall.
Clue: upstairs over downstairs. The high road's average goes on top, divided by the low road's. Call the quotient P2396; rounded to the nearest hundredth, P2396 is 0.92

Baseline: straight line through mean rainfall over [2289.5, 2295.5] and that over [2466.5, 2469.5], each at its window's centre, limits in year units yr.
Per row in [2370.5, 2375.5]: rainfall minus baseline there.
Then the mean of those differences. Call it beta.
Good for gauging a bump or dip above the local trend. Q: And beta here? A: 10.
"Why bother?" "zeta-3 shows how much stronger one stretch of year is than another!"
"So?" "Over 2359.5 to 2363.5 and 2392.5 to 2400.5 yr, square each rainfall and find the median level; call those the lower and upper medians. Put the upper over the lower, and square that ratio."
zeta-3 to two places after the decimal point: 1.10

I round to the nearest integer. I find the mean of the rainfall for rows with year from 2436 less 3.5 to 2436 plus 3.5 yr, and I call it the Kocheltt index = 55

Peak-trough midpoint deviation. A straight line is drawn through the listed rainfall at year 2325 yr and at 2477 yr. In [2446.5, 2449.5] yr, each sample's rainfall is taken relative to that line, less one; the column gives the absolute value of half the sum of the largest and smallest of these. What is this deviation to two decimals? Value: 0.15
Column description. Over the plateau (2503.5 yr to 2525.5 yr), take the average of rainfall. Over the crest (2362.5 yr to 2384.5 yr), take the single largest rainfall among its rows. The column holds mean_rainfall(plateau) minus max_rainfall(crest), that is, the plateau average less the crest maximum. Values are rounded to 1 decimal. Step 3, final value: -22.2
